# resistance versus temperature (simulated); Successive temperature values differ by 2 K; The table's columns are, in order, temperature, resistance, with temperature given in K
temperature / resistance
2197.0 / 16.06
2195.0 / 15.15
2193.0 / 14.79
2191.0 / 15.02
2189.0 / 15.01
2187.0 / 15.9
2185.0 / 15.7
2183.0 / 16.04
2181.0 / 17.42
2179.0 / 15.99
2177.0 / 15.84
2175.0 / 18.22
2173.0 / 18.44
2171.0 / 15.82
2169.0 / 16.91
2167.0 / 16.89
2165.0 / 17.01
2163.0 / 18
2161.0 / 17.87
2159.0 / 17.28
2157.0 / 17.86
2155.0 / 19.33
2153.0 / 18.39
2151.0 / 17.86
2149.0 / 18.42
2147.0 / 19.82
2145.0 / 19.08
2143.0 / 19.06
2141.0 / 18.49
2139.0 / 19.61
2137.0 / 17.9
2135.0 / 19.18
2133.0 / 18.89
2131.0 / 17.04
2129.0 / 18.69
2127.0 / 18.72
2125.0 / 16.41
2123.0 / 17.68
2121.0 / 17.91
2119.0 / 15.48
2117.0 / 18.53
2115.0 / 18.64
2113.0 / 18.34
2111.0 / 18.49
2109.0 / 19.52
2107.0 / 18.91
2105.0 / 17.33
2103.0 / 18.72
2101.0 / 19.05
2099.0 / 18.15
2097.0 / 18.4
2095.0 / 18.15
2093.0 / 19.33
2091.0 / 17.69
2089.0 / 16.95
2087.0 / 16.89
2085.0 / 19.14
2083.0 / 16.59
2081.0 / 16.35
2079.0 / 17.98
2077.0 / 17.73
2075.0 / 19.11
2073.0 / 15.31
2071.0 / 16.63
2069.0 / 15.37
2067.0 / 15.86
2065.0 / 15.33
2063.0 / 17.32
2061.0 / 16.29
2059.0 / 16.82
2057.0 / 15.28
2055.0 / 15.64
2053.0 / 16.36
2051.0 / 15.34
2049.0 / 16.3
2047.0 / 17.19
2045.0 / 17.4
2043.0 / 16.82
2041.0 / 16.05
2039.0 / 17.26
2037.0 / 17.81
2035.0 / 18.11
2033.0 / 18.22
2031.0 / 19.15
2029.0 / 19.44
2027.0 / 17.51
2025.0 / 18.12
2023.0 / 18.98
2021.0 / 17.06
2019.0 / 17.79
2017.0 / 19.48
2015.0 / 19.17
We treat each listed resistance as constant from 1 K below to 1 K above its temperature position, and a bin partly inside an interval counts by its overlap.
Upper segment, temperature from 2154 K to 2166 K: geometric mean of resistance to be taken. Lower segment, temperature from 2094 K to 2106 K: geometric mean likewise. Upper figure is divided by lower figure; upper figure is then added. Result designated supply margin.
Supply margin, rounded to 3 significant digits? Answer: 18.9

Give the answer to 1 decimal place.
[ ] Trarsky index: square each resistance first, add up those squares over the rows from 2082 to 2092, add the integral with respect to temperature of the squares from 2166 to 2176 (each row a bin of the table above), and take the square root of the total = 67.2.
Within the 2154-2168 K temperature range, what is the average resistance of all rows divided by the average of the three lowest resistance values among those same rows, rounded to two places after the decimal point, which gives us 1.04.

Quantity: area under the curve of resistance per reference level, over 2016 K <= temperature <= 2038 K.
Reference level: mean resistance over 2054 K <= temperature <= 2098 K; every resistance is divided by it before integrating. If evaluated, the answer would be 23.7 K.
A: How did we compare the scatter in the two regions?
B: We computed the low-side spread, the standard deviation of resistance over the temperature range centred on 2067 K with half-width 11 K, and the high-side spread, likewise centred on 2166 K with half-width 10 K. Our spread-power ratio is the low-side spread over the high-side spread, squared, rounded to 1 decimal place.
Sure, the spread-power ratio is 2.4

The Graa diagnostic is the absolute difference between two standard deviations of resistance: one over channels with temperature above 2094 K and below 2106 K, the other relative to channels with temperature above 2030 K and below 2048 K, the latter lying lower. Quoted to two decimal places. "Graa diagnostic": 0.31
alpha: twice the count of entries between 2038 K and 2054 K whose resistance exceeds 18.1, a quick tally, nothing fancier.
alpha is 0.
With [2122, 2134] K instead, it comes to 6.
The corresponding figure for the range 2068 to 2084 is 2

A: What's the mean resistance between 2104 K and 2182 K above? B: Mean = 18.0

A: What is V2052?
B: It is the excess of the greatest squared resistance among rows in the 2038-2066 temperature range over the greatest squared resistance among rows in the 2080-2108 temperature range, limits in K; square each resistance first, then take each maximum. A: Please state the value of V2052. -71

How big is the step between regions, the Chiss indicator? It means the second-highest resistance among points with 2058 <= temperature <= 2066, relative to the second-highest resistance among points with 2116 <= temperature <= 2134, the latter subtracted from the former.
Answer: -1.9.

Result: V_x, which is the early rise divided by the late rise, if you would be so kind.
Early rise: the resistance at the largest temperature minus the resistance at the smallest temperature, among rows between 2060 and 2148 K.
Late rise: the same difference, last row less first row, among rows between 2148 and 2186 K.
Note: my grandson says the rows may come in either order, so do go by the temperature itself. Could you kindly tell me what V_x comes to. -1.3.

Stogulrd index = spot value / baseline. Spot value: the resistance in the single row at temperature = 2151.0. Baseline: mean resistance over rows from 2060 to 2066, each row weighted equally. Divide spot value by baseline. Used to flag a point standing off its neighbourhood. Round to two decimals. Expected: 1.09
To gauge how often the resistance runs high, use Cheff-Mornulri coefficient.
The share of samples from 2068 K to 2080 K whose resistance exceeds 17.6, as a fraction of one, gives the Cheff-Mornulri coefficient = 0.5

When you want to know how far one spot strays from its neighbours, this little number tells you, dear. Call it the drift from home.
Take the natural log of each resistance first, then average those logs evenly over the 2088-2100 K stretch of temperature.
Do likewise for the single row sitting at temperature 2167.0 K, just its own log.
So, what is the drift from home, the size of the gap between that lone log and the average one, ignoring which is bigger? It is 0.07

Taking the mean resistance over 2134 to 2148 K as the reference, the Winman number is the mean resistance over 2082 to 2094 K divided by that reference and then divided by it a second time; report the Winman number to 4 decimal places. 0.0491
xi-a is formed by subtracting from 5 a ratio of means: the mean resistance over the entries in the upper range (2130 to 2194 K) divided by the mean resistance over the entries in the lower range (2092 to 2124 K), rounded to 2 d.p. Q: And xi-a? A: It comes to 4.04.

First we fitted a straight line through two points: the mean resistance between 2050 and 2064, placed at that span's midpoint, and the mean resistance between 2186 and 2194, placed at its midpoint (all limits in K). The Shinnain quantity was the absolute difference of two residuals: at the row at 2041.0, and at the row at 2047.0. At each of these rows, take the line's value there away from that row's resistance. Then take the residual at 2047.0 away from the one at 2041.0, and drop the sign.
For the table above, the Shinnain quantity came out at 1.2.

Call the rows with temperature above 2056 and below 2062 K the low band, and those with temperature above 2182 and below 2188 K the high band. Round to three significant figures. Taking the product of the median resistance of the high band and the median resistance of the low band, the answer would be 259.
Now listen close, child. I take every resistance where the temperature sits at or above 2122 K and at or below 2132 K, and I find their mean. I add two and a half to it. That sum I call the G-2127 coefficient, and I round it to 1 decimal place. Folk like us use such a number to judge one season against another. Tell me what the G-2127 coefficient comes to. 20.2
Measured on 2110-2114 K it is 20.9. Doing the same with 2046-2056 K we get 18.7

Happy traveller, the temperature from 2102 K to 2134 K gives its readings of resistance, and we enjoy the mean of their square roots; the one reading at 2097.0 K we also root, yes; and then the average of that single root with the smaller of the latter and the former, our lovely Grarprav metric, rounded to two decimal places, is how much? 4.27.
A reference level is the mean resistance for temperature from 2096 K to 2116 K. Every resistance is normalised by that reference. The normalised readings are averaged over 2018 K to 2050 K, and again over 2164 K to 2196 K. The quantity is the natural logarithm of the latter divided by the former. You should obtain -0.085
